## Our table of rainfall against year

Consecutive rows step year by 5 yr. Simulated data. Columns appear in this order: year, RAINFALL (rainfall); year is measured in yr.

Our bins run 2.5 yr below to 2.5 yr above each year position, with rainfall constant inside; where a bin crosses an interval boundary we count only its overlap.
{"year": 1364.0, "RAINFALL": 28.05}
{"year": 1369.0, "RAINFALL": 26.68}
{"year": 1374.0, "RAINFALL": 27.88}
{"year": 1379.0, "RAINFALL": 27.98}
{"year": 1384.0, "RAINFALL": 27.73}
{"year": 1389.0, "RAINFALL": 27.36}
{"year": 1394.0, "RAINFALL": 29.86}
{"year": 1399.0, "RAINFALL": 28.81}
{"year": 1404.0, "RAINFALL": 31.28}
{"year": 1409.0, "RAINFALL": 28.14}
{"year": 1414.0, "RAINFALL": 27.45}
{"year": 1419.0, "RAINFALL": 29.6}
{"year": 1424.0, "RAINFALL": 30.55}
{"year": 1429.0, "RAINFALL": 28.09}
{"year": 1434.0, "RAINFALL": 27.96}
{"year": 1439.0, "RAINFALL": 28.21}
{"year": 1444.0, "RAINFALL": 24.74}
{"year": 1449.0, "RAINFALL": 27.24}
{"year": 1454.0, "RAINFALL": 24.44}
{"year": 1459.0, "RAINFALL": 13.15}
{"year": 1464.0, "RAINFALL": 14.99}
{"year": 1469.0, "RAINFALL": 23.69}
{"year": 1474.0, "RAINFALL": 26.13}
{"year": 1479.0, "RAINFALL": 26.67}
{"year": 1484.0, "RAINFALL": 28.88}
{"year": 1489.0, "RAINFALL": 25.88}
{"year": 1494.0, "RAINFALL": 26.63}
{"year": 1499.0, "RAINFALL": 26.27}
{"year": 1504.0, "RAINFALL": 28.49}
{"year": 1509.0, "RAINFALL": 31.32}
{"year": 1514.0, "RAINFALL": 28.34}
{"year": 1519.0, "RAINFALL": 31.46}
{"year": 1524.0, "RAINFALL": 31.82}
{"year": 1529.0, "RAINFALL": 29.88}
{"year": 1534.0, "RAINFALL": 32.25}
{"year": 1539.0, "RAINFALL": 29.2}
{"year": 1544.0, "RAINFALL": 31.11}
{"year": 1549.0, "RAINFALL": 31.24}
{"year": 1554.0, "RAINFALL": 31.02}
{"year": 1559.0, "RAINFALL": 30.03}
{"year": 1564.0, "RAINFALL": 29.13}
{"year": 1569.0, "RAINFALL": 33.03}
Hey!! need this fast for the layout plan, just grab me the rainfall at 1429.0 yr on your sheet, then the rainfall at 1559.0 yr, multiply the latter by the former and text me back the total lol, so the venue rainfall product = 844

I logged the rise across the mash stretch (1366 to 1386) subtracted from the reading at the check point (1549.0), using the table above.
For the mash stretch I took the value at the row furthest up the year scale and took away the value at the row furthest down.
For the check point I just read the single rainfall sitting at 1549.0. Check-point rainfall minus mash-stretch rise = 30.2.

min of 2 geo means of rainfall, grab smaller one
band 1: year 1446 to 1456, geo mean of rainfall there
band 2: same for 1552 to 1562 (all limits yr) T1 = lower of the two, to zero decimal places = 26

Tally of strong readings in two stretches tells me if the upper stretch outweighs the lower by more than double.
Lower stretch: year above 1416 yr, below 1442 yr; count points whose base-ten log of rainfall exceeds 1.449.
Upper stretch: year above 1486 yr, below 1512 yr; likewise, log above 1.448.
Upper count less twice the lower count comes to -4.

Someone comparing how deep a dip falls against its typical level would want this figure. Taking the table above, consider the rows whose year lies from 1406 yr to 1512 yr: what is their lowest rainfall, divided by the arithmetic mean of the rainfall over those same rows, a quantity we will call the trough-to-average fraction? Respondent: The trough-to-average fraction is 0.50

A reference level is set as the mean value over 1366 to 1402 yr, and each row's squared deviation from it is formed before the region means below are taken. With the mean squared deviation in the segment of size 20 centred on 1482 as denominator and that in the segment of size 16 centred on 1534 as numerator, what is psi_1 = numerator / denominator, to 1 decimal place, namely 2.7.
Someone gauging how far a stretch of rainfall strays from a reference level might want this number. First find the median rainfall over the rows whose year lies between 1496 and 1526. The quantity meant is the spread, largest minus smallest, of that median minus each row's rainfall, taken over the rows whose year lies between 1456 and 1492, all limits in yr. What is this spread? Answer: 15.7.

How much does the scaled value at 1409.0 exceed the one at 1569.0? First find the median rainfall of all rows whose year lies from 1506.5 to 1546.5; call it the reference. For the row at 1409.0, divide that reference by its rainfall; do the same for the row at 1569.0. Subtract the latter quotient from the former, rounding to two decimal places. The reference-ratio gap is 0.16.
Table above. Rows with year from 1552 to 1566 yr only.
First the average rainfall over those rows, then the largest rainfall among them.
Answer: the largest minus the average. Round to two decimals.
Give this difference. 0.96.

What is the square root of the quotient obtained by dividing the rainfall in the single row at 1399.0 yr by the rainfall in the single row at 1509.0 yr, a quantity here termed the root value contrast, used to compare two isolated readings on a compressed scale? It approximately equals 0.96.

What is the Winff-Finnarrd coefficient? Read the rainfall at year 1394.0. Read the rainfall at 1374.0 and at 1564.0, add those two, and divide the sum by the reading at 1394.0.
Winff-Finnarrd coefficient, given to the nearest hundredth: 1.91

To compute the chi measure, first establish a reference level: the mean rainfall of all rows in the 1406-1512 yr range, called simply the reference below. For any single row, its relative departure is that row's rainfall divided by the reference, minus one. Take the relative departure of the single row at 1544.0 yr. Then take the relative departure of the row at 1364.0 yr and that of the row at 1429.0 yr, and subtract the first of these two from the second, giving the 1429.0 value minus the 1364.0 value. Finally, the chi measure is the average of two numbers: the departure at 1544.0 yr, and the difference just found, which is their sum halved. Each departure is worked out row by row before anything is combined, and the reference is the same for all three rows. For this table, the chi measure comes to 0.10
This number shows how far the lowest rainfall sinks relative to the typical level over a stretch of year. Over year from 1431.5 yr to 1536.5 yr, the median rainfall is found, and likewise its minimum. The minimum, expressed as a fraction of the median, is 0.48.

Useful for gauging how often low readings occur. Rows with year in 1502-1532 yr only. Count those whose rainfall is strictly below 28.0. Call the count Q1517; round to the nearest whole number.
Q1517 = 0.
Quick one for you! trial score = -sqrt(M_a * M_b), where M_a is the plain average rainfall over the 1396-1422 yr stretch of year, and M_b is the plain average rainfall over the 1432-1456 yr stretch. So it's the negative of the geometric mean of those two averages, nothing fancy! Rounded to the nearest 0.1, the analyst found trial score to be -27.8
